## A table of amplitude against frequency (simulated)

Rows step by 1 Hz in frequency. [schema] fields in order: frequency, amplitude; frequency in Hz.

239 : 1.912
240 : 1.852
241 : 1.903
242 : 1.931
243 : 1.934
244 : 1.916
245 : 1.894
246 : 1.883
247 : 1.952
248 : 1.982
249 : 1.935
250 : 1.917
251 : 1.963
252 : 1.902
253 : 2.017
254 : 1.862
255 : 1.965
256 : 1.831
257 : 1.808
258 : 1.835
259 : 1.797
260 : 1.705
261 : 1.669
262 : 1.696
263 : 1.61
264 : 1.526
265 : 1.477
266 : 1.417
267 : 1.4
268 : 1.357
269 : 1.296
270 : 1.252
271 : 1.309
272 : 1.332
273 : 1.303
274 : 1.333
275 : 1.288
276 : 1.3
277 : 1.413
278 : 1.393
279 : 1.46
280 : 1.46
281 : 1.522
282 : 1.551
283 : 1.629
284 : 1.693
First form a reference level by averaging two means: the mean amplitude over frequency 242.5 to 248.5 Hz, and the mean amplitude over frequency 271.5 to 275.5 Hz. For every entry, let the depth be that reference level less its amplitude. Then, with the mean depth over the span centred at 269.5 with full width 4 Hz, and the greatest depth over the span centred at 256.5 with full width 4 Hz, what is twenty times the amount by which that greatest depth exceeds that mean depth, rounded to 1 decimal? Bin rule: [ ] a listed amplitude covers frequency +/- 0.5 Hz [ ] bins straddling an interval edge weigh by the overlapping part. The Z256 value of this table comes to -10.1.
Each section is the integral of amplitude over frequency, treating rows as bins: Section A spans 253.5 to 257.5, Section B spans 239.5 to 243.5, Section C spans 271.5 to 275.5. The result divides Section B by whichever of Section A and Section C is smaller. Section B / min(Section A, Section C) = 1.45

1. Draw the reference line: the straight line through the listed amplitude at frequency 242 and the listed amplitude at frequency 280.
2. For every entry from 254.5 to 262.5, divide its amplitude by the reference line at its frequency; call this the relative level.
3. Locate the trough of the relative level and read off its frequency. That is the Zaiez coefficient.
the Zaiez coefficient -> 261 Hz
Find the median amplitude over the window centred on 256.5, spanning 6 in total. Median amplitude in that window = 1.83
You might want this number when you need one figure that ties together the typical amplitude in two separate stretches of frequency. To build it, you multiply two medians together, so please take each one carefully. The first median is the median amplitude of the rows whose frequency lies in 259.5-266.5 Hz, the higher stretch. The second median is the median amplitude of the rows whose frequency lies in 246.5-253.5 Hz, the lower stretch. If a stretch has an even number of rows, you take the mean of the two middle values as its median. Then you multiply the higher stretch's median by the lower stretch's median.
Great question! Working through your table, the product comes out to 3.1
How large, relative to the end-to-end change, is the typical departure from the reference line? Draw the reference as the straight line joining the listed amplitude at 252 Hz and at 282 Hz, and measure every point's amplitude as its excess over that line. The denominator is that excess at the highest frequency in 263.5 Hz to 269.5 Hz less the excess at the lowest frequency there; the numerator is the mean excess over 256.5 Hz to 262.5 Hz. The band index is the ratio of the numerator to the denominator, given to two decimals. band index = 0.36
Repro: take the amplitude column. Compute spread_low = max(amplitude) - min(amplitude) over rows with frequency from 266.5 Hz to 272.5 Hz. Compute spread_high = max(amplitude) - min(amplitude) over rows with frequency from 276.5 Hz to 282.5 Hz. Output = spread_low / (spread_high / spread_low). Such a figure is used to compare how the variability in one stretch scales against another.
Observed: 0.14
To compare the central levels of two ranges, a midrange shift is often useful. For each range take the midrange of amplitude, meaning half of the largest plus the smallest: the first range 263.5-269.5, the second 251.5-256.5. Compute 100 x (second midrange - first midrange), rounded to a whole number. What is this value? 51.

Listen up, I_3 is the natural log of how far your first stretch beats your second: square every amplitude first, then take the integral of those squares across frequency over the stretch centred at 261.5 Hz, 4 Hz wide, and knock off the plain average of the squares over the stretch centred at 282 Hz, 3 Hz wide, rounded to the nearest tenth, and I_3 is 2.2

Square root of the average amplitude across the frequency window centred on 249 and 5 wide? 1.40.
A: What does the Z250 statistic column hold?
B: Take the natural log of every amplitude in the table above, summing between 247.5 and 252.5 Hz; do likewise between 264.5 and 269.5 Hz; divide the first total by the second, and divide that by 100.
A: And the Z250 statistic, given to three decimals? 0.020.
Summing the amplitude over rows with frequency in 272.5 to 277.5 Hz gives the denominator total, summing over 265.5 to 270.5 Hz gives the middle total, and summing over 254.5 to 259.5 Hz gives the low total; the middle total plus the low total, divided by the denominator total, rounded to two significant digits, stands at 2.4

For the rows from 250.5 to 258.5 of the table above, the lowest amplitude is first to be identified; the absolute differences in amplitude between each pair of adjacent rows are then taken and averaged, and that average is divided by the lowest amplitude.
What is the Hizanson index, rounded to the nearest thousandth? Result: 0.049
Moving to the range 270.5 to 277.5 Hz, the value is 0.033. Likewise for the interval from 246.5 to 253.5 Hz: 0.028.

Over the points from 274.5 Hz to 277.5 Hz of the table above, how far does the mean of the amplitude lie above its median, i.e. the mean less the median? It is 0.034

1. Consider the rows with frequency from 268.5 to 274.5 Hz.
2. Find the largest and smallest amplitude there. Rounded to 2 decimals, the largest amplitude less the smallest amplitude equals 0.08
